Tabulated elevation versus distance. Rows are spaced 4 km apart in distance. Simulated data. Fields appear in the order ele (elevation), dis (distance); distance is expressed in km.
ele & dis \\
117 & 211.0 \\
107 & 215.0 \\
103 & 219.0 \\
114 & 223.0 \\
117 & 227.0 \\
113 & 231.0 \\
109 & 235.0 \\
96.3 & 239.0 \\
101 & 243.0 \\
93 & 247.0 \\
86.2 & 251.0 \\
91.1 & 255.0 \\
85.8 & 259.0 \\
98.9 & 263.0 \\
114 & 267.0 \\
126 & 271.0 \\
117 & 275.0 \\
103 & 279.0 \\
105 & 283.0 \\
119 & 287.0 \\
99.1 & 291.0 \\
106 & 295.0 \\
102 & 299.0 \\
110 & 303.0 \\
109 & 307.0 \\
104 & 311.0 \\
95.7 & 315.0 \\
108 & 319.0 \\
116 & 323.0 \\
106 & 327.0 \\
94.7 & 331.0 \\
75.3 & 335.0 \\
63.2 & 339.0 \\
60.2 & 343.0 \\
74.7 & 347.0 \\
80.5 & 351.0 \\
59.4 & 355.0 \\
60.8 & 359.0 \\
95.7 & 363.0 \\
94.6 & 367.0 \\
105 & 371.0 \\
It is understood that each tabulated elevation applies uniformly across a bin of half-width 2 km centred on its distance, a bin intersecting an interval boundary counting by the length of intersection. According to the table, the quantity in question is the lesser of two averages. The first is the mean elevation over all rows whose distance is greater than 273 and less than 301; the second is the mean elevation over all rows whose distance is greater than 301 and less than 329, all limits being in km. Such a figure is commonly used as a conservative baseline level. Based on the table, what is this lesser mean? 107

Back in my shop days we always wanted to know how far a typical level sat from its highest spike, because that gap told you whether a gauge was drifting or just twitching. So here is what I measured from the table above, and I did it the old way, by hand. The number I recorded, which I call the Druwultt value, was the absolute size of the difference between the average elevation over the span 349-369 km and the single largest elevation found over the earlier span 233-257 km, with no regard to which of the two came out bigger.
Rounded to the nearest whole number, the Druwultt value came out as 31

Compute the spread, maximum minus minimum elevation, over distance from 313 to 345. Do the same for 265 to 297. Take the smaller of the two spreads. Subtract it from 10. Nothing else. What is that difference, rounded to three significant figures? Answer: -16.9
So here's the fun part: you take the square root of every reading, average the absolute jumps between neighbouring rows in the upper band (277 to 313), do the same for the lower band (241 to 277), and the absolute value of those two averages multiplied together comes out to 0.17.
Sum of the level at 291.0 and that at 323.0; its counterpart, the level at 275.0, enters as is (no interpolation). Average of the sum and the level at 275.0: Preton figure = 166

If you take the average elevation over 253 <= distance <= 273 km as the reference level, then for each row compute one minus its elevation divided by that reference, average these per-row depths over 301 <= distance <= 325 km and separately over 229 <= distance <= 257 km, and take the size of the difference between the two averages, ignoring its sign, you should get 0.08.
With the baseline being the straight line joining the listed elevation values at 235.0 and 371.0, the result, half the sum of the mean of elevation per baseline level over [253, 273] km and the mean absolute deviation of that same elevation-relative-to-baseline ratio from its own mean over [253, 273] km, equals 0.54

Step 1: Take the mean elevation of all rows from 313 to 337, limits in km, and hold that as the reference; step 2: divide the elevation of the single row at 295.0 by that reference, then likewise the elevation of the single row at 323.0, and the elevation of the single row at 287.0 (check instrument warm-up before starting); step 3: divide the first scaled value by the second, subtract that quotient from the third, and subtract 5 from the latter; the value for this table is -4.7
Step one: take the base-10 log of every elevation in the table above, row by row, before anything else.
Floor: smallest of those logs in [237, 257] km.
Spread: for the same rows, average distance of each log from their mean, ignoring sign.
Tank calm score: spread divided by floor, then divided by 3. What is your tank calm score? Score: 0.0033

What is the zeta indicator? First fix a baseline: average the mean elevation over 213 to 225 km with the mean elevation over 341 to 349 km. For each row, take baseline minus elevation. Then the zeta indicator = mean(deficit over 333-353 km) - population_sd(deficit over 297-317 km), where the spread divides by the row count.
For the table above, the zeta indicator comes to 12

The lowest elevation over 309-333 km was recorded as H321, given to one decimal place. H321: 94.7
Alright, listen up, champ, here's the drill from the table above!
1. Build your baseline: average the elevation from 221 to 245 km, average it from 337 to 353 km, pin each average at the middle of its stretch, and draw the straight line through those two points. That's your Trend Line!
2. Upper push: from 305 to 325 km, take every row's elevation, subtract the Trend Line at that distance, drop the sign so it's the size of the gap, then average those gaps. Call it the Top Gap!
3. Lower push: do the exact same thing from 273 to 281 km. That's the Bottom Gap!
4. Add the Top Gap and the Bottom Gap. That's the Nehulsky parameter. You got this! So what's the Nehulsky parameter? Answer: 43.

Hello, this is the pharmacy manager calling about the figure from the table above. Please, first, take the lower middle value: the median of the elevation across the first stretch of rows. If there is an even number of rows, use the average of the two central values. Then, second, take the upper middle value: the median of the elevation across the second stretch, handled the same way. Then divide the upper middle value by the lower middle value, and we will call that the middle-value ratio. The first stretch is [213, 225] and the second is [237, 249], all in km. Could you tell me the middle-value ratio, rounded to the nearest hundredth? 0.90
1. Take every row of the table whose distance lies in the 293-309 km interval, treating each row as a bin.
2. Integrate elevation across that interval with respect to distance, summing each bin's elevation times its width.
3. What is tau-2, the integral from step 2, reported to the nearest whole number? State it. 1708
